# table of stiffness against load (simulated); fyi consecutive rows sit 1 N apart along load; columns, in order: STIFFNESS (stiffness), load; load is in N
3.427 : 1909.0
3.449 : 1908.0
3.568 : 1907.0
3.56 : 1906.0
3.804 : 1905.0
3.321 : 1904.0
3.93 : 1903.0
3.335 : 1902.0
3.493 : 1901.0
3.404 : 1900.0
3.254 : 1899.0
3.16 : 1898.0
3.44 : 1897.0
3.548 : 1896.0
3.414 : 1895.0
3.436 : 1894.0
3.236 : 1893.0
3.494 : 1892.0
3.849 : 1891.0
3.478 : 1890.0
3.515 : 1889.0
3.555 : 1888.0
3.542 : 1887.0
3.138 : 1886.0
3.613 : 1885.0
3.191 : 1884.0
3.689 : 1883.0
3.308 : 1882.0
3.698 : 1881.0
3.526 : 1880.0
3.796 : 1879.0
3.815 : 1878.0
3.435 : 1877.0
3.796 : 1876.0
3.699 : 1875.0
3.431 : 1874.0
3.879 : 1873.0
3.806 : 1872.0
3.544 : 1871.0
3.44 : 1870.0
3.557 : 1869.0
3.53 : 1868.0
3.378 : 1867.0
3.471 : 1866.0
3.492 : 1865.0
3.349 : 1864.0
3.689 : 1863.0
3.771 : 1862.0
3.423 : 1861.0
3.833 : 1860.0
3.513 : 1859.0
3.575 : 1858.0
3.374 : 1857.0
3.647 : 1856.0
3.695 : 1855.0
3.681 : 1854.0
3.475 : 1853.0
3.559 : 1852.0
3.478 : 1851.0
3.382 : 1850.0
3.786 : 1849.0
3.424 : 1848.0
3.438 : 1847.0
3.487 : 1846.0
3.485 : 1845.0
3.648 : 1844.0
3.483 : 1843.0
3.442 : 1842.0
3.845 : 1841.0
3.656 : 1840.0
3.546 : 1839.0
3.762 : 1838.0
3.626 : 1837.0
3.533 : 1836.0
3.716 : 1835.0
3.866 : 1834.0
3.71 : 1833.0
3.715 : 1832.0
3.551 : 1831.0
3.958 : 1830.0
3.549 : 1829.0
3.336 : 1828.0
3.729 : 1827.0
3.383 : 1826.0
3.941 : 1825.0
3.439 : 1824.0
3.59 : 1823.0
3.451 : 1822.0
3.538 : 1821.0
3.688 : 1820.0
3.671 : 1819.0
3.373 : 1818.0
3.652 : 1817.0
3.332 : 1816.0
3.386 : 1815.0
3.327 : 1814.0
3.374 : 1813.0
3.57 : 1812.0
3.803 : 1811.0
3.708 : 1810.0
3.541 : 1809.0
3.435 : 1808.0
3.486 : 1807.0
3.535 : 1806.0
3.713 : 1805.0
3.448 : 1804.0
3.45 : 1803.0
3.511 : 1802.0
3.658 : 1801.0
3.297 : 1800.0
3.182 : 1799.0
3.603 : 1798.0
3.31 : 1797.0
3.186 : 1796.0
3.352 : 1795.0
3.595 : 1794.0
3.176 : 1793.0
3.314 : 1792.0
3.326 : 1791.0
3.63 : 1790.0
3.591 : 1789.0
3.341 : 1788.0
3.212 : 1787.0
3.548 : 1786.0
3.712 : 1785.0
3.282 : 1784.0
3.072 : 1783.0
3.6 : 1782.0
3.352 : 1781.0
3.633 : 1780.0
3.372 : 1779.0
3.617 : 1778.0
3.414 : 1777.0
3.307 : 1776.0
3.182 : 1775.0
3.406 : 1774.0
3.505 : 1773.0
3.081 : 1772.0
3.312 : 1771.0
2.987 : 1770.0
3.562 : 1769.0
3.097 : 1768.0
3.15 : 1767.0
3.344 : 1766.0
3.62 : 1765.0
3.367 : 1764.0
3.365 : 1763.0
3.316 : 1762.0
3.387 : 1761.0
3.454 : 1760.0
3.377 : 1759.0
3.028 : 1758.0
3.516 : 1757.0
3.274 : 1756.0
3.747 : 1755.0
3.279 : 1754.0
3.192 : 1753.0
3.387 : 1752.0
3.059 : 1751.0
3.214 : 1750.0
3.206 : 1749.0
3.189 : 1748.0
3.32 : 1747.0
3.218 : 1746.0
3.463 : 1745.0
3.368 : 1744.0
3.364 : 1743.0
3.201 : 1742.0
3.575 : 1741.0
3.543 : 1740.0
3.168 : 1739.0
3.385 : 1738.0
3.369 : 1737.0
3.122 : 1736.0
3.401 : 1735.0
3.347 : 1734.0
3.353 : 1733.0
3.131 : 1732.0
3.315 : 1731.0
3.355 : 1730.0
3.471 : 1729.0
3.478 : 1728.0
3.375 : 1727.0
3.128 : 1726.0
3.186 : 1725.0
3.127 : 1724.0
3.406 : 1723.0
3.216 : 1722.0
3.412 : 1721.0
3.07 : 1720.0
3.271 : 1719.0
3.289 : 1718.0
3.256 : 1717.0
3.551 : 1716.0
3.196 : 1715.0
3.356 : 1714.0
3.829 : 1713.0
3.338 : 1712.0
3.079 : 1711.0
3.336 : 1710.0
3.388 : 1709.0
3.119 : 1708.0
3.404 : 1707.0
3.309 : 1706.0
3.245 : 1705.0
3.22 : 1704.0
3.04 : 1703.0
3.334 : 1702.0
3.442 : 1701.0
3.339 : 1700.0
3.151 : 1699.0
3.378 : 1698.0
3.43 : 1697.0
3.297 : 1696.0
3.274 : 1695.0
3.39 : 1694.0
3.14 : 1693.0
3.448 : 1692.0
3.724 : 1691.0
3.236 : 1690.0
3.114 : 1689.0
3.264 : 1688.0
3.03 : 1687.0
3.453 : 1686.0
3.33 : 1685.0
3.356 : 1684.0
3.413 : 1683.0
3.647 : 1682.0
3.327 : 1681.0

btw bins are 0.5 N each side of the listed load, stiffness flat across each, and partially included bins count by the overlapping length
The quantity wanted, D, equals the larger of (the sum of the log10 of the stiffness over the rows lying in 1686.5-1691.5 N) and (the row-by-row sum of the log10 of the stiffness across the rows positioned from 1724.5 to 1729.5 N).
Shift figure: 2.61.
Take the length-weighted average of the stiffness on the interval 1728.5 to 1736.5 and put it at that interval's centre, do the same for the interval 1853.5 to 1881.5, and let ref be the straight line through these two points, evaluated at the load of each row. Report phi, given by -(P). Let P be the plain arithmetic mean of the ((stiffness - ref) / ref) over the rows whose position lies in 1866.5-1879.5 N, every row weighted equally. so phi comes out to 0.00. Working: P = 0.00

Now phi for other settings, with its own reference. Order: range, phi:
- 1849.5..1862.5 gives 0.00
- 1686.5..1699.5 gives -0.02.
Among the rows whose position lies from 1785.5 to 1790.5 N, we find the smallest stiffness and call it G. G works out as 3.212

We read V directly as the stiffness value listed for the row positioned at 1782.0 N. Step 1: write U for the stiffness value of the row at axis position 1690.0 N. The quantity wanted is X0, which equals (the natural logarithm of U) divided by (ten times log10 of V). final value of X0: 0.211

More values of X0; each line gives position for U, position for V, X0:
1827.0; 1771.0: 0.253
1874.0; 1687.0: 0.256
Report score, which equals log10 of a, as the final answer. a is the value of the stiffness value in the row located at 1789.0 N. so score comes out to 0.555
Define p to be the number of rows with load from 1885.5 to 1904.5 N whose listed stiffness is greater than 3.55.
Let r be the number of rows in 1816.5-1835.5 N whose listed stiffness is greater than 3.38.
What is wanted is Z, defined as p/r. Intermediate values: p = 3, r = 17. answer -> 0.18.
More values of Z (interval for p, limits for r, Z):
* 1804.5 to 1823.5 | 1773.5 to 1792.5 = 0.89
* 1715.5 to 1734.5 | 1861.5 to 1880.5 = 0.06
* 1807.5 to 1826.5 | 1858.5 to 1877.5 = 0.47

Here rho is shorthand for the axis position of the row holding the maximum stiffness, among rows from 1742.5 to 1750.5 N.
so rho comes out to 1745.0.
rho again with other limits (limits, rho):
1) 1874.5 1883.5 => 1878.0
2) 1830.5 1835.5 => 1834.0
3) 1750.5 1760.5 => 1755.0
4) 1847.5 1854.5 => 1849.0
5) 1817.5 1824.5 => 1820.0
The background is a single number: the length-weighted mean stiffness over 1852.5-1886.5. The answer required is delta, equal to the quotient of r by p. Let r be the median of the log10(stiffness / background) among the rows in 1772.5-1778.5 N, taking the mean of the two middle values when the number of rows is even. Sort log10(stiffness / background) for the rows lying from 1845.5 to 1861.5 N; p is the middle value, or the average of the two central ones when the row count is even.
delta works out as 2.4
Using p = -0.008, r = -0.0195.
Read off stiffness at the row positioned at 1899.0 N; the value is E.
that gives 3.254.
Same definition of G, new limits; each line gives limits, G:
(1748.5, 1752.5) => 3.059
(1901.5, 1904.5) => 3.321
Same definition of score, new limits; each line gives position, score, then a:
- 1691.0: 0.571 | 3.724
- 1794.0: 0.556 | 3.595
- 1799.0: 0.503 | 3.182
